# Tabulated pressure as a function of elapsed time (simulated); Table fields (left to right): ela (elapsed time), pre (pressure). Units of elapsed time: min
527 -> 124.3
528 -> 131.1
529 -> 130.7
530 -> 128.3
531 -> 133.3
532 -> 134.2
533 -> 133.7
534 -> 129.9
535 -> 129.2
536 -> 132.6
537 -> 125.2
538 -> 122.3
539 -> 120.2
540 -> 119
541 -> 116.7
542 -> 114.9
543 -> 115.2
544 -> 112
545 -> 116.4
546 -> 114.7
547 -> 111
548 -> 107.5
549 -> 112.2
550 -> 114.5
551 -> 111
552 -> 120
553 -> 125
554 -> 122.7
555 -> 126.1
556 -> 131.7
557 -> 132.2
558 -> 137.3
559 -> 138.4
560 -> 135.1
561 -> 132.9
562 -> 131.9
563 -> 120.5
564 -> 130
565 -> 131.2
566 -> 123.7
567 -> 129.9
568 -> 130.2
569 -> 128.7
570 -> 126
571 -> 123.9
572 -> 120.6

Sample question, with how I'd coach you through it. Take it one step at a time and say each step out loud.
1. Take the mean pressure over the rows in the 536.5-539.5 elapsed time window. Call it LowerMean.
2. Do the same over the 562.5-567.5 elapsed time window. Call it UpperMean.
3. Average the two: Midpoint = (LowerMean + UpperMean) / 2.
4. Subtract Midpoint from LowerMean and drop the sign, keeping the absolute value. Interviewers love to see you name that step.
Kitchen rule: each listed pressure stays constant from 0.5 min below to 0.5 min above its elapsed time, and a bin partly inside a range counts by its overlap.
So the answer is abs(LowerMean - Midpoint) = 2.2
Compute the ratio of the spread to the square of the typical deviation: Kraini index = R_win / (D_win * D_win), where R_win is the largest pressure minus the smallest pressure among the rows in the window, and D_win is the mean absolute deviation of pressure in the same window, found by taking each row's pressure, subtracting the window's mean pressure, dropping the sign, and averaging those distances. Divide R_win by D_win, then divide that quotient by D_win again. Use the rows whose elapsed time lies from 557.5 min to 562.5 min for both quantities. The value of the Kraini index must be 1.4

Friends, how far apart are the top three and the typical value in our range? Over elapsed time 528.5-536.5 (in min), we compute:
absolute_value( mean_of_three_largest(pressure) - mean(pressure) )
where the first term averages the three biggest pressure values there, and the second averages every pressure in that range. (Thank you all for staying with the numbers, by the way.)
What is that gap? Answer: 2.2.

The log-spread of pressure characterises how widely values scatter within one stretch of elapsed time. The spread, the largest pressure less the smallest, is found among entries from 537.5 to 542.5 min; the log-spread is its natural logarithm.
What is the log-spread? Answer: 2.0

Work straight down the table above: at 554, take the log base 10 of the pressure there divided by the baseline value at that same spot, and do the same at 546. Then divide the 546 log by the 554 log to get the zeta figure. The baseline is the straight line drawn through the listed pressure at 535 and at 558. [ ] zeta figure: 1.5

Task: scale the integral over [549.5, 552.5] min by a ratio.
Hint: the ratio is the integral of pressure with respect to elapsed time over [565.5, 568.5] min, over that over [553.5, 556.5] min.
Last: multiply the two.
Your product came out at 348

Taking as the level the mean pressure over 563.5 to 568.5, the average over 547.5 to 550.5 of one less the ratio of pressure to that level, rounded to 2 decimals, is 0.14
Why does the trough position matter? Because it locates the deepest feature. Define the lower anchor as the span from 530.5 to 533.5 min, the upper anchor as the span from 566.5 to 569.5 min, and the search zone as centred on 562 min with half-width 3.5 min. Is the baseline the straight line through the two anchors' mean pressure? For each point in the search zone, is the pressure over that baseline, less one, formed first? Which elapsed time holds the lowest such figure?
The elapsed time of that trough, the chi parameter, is 563 min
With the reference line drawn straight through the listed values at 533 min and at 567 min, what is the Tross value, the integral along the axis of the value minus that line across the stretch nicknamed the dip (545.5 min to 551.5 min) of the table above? -121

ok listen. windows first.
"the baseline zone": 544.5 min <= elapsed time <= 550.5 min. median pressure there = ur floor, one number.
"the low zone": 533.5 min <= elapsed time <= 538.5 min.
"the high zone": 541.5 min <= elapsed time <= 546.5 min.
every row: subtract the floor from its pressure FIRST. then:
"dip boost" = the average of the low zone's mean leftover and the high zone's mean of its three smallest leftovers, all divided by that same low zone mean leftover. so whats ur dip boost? 0.5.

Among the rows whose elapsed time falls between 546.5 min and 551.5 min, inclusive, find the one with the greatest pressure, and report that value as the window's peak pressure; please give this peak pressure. 114.5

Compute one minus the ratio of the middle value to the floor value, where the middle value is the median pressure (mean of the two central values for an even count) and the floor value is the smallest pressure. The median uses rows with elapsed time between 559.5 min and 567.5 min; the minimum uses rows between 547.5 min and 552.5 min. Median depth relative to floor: -0.21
